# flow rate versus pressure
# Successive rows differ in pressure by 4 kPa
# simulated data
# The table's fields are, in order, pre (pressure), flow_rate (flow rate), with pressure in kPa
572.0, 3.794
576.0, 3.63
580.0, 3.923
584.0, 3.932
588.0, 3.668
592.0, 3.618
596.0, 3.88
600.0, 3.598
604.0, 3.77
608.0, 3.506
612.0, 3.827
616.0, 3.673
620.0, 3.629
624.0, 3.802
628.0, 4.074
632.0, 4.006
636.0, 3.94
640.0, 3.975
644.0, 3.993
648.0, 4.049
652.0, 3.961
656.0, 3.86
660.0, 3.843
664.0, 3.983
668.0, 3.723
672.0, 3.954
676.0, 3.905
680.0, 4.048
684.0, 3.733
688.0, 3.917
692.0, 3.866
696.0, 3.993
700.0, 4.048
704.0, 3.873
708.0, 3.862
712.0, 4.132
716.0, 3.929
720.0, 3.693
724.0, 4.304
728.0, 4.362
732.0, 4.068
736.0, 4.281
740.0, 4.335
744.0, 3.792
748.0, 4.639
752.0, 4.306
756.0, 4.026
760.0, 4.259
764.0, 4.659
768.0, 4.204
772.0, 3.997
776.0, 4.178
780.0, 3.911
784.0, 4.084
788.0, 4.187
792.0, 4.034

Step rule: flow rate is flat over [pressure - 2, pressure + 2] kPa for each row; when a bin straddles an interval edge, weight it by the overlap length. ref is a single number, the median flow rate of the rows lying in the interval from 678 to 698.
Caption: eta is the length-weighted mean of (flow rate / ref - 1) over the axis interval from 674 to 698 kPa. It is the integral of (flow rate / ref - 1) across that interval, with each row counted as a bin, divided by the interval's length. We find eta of 0.00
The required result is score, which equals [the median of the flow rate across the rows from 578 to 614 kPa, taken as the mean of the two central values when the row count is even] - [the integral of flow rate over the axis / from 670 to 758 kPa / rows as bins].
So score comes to -352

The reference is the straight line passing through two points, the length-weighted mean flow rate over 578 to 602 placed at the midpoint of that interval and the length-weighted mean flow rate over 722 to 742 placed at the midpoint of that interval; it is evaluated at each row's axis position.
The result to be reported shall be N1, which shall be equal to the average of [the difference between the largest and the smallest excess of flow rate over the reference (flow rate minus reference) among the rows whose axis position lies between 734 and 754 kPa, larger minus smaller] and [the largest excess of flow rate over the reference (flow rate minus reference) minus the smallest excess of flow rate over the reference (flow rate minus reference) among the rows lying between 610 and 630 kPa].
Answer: 0.625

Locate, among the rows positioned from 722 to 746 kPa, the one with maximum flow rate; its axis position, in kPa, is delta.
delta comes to 728.0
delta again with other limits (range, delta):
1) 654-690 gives 680.0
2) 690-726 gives 724.0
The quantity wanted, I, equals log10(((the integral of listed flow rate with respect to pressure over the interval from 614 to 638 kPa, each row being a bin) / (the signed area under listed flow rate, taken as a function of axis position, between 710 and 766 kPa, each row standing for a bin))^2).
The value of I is -0.8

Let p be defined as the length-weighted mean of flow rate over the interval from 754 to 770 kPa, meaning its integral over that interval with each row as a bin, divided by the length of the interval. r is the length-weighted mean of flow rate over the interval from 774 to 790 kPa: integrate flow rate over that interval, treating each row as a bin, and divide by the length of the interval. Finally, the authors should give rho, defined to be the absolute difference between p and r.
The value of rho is 0.20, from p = 4.29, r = 4.1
